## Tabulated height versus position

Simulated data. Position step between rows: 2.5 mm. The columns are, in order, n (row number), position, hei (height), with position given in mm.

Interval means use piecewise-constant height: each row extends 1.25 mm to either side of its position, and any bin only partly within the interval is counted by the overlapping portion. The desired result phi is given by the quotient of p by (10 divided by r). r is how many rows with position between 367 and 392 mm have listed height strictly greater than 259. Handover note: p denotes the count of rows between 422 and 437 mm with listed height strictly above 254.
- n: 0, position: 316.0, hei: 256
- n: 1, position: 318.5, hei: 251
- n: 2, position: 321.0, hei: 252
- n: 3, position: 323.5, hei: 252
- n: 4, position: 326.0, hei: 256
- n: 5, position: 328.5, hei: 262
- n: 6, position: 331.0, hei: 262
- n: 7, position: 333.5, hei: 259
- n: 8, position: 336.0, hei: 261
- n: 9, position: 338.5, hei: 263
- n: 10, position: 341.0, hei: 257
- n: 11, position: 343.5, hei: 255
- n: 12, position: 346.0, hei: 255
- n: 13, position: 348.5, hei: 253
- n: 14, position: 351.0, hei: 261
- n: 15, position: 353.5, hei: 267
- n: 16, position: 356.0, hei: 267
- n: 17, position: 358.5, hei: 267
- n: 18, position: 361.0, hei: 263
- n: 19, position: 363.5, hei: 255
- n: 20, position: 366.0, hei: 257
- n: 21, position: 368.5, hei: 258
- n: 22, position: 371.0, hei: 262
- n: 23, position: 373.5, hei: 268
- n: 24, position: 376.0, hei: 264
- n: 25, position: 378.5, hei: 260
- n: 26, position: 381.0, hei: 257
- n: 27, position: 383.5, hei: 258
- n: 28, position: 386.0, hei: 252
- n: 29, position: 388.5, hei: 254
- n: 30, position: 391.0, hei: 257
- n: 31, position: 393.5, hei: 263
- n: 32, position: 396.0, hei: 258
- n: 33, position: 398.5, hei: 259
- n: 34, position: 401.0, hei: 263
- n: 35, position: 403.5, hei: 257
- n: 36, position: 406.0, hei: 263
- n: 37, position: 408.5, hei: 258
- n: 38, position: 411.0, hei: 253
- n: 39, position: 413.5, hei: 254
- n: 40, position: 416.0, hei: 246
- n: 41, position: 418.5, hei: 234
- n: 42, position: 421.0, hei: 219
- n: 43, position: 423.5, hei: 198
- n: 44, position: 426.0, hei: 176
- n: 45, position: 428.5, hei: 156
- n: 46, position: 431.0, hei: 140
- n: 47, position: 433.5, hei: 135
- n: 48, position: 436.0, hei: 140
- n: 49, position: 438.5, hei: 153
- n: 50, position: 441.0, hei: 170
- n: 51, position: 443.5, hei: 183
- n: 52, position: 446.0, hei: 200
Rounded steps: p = 0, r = 4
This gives 0.0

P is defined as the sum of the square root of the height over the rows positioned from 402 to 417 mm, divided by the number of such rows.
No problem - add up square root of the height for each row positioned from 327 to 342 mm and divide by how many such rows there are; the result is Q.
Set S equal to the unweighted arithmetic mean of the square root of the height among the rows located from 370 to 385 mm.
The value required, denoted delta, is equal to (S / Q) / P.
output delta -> 0.063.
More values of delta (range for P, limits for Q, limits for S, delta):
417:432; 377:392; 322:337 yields 0.074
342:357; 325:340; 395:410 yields 0.062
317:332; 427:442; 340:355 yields 0.082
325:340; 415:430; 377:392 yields 0.070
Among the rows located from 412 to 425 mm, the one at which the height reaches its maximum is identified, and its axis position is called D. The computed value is 413.5 mm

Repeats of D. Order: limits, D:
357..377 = 373.5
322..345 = 338.5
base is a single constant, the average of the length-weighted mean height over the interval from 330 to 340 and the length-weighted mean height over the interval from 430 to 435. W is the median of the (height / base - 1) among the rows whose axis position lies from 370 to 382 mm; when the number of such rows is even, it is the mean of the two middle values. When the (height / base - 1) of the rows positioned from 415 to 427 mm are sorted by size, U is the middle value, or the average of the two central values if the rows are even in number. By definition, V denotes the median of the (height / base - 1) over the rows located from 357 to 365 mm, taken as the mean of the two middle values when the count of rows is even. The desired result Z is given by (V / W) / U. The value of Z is 10.3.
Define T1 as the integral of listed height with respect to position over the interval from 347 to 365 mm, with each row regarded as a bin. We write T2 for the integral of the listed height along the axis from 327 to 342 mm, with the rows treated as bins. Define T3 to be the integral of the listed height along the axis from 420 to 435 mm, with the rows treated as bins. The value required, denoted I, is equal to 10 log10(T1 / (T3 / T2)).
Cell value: 39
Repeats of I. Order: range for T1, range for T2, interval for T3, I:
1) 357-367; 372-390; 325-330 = 40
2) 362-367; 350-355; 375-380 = 31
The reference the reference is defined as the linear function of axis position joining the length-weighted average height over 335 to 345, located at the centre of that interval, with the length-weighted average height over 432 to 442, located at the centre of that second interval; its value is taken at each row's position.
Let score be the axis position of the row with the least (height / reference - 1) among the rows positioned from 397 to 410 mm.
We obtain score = 398.5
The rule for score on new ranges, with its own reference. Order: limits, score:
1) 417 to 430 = 428.5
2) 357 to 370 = 363.5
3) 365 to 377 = 366.0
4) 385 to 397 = 386.0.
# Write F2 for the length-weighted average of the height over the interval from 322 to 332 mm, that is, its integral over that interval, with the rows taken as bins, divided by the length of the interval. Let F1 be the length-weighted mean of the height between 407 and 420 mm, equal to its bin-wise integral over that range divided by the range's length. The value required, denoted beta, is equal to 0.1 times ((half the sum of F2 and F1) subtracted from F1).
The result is -0.45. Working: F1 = 249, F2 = 258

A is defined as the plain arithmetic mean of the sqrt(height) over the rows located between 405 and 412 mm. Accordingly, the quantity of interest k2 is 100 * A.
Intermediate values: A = 16.06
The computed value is 1606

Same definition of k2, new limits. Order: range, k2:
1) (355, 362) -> 1630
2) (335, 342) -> 1613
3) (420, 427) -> 1405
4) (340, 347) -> 1599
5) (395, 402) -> 1612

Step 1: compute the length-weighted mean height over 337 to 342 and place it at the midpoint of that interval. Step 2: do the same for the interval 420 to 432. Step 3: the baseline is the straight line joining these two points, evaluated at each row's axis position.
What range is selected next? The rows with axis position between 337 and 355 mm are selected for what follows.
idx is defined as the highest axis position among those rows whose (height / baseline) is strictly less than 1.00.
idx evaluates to 343.5 mm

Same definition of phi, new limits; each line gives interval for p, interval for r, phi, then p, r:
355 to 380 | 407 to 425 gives 0.0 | 10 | 0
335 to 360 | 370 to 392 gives 3.6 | 9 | 4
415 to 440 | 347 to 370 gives 0.0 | 0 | 5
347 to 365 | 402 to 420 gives 0.6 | 6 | 1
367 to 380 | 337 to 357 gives 2.0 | 5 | 4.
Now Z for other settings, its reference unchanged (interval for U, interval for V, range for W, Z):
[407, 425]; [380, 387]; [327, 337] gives 4.0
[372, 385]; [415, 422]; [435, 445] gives -3.0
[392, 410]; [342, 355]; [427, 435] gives -3.1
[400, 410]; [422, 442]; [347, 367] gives -2.3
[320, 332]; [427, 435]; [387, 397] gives -3.6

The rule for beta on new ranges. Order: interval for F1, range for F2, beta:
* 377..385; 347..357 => -0.17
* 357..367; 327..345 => 0.05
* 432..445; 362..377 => -5.20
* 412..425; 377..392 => -1.34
